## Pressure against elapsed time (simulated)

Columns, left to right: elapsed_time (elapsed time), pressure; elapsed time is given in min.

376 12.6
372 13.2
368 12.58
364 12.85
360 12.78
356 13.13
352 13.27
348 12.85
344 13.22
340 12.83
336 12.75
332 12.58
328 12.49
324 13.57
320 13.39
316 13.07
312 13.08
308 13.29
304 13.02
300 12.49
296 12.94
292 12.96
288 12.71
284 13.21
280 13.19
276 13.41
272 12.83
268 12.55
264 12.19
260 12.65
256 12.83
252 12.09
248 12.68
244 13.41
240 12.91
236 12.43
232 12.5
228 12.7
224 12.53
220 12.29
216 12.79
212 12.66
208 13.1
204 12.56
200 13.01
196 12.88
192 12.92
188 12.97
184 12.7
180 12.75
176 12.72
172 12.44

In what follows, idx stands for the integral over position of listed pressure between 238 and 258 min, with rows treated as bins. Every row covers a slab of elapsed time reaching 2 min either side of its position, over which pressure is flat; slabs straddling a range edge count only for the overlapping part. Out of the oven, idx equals 256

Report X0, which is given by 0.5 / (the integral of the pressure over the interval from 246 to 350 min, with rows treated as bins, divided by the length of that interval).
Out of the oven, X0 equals 0.0388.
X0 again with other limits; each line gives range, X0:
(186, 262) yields 0.0393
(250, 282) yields 0.0393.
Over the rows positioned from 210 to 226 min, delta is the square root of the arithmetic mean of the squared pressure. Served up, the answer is 12.57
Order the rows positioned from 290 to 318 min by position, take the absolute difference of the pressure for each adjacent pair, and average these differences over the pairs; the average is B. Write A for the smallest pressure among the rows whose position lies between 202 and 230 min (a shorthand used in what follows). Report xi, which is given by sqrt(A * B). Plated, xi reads 1.75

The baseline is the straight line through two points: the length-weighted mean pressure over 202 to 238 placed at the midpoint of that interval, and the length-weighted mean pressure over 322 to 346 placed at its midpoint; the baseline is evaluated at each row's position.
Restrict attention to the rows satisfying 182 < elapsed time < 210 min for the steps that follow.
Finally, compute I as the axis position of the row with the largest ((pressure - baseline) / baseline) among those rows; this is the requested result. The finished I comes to 208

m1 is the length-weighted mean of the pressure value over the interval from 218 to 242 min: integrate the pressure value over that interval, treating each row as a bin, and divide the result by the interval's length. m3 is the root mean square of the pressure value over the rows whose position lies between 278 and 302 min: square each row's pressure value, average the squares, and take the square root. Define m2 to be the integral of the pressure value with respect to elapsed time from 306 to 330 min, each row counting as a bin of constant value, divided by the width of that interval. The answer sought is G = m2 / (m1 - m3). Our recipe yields -37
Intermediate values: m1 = 12.6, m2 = 13.1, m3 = 12.9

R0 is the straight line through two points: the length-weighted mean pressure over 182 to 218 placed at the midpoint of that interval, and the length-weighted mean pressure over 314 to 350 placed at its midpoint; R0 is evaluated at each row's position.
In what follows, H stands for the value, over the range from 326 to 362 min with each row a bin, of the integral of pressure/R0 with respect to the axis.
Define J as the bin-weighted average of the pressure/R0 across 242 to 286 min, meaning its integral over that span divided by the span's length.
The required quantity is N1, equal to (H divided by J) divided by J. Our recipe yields 36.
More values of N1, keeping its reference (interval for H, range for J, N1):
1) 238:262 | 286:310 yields 24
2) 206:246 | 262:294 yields 40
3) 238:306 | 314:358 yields 67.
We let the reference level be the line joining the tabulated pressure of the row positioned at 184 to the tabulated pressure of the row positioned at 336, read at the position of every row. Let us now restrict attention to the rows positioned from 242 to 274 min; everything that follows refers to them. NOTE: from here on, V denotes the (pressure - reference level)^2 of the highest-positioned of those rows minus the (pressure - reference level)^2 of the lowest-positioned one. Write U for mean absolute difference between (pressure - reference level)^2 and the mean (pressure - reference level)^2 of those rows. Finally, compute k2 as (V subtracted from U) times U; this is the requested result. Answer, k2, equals 0.113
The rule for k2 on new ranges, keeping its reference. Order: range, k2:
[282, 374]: 0.019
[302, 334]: 0.042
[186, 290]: 0.021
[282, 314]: 0.015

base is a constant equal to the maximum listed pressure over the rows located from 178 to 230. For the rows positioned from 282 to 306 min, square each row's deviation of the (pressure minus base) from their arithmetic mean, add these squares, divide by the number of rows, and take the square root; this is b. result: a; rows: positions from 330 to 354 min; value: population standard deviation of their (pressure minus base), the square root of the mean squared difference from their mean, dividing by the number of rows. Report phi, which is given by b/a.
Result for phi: 0.93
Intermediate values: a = 0.25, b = 0.23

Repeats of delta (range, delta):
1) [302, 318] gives 13.12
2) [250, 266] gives 12.44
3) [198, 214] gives 12.83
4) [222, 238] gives 12.54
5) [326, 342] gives 12.66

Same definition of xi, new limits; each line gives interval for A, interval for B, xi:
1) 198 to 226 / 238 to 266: 2.56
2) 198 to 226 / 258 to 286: 1.98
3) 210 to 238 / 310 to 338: 1.95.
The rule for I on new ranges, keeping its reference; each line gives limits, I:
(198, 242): 208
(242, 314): 244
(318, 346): 324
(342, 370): 352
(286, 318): 308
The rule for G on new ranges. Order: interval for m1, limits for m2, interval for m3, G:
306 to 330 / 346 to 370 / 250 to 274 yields 21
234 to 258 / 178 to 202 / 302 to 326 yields -25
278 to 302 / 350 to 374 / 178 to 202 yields 291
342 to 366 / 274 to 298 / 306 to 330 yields -96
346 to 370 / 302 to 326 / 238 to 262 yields 93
